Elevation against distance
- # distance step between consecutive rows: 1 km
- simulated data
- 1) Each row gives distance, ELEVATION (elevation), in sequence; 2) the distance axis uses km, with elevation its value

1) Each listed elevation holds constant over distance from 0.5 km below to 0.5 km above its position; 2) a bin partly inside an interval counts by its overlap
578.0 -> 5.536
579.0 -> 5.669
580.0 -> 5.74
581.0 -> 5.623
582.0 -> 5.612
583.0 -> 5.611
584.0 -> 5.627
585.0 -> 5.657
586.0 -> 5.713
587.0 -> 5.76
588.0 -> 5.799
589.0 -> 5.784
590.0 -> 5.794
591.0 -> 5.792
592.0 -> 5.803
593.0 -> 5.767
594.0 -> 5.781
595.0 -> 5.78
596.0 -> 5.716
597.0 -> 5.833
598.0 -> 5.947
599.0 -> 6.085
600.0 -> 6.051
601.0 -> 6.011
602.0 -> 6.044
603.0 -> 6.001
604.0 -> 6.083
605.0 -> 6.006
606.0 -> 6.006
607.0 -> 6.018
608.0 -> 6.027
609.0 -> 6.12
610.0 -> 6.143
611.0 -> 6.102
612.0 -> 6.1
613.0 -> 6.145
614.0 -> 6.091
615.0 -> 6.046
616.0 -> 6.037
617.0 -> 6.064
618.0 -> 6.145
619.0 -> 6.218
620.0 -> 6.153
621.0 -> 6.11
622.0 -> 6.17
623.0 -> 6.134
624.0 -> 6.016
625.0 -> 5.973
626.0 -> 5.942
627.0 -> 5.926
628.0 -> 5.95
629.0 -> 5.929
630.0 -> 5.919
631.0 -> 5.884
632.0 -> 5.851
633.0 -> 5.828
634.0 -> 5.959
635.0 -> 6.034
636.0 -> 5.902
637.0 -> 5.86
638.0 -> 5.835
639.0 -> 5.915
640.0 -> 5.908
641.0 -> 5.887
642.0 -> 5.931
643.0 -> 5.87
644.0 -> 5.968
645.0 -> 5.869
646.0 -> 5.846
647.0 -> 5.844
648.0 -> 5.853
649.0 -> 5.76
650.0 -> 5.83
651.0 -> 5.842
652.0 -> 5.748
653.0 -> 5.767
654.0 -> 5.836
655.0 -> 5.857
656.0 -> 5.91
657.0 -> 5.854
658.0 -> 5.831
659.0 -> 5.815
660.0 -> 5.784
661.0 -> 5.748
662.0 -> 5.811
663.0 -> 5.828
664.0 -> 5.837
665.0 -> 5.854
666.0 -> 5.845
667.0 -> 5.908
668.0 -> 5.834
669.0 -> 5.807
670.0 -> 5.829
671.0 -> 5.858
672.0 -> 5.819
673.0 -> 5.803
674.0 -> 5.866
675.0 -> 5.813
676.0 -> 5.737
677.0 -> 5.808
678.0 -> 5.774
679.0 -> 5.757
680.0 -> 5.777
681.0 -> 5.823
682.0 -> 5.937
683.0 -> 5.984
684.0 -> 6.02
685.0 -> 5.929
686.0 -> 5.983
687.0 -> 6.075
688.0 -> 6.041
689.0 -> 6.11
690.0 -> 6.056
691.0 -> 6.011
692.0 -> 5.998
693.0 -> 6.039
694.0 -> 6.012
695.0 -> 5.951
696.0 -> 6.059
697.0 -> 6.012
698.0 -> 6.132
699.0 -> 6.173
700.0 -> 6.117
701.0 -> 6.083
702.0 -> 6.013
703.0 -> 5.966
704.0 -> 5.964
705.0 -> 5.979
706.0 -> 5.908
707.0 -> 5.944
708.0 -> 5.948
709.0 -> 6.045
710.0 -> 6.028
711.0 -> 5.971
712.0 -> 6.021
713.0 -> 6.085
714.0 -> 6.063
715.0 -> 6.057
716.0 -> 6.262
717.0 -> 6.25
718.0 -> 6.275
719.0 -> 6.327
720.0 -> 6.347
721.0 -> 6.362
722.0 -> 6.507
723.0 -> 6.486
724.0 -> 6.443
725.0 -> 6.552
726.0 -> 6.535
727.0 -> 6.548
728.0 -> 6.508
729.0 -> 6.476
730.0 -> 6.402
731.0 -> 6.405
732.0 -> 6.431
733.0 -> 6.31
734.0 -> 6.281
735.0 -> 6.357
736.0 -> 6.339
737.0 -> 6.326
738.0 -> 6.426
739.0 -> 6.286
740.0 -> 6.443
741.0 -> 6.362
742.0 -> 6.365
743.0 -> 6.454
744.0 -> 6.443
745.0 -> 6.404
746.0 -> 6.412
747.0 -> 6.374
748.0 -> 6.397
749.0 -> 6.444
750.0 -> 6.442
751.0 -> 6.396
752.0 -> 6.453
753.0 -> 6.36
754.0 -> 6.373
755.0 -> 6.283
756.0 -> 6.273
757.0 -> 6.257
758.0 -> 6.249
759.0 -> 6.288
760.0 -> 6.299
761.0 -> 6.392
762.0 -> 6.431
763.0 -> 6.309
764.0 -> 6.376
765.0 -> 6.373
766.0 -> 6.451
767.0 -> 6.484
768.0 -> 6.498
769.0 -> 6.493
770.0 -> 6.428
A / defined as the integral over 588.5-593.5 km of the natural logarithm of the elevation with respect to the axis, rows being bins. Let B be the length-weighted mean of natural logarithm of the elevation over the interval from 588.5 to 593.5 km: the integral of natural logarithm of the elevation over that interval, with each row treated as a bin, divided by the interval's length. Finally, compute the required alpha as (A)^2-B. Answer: 75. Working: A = 8.8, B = 1.76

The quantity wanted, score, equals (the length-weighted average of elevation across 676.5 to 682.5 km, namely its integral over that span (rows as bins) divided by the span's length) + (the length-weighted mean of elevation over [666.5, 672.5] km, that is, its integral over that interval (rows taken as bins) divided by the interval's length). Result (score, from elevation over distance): 11.7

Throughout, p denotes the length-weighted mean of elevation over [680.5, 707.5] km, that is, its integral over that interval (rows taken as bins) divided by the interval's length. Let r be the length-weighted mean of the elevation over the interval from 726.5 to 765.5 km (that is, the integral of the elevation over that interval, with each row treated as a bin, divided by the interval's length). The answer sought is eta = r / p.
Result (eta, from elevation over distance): 1.06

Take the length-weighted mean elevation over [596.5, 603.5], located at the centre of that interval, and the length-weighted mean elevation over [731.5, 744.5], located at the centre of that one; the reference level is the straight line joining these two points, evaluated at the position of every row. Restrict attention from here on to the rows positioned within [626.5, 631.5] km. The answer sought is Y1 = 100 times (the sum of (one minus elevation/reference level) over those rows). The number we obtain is 13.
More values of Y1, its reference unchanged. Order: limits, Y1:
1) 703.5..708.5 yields 27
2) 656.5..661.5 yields 28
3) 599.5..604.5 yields -3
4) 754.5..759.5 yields 12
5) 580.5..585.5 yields 27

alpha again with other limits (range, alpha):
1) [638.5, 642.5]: 49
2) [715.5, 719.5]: 52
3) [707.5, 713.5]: 114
